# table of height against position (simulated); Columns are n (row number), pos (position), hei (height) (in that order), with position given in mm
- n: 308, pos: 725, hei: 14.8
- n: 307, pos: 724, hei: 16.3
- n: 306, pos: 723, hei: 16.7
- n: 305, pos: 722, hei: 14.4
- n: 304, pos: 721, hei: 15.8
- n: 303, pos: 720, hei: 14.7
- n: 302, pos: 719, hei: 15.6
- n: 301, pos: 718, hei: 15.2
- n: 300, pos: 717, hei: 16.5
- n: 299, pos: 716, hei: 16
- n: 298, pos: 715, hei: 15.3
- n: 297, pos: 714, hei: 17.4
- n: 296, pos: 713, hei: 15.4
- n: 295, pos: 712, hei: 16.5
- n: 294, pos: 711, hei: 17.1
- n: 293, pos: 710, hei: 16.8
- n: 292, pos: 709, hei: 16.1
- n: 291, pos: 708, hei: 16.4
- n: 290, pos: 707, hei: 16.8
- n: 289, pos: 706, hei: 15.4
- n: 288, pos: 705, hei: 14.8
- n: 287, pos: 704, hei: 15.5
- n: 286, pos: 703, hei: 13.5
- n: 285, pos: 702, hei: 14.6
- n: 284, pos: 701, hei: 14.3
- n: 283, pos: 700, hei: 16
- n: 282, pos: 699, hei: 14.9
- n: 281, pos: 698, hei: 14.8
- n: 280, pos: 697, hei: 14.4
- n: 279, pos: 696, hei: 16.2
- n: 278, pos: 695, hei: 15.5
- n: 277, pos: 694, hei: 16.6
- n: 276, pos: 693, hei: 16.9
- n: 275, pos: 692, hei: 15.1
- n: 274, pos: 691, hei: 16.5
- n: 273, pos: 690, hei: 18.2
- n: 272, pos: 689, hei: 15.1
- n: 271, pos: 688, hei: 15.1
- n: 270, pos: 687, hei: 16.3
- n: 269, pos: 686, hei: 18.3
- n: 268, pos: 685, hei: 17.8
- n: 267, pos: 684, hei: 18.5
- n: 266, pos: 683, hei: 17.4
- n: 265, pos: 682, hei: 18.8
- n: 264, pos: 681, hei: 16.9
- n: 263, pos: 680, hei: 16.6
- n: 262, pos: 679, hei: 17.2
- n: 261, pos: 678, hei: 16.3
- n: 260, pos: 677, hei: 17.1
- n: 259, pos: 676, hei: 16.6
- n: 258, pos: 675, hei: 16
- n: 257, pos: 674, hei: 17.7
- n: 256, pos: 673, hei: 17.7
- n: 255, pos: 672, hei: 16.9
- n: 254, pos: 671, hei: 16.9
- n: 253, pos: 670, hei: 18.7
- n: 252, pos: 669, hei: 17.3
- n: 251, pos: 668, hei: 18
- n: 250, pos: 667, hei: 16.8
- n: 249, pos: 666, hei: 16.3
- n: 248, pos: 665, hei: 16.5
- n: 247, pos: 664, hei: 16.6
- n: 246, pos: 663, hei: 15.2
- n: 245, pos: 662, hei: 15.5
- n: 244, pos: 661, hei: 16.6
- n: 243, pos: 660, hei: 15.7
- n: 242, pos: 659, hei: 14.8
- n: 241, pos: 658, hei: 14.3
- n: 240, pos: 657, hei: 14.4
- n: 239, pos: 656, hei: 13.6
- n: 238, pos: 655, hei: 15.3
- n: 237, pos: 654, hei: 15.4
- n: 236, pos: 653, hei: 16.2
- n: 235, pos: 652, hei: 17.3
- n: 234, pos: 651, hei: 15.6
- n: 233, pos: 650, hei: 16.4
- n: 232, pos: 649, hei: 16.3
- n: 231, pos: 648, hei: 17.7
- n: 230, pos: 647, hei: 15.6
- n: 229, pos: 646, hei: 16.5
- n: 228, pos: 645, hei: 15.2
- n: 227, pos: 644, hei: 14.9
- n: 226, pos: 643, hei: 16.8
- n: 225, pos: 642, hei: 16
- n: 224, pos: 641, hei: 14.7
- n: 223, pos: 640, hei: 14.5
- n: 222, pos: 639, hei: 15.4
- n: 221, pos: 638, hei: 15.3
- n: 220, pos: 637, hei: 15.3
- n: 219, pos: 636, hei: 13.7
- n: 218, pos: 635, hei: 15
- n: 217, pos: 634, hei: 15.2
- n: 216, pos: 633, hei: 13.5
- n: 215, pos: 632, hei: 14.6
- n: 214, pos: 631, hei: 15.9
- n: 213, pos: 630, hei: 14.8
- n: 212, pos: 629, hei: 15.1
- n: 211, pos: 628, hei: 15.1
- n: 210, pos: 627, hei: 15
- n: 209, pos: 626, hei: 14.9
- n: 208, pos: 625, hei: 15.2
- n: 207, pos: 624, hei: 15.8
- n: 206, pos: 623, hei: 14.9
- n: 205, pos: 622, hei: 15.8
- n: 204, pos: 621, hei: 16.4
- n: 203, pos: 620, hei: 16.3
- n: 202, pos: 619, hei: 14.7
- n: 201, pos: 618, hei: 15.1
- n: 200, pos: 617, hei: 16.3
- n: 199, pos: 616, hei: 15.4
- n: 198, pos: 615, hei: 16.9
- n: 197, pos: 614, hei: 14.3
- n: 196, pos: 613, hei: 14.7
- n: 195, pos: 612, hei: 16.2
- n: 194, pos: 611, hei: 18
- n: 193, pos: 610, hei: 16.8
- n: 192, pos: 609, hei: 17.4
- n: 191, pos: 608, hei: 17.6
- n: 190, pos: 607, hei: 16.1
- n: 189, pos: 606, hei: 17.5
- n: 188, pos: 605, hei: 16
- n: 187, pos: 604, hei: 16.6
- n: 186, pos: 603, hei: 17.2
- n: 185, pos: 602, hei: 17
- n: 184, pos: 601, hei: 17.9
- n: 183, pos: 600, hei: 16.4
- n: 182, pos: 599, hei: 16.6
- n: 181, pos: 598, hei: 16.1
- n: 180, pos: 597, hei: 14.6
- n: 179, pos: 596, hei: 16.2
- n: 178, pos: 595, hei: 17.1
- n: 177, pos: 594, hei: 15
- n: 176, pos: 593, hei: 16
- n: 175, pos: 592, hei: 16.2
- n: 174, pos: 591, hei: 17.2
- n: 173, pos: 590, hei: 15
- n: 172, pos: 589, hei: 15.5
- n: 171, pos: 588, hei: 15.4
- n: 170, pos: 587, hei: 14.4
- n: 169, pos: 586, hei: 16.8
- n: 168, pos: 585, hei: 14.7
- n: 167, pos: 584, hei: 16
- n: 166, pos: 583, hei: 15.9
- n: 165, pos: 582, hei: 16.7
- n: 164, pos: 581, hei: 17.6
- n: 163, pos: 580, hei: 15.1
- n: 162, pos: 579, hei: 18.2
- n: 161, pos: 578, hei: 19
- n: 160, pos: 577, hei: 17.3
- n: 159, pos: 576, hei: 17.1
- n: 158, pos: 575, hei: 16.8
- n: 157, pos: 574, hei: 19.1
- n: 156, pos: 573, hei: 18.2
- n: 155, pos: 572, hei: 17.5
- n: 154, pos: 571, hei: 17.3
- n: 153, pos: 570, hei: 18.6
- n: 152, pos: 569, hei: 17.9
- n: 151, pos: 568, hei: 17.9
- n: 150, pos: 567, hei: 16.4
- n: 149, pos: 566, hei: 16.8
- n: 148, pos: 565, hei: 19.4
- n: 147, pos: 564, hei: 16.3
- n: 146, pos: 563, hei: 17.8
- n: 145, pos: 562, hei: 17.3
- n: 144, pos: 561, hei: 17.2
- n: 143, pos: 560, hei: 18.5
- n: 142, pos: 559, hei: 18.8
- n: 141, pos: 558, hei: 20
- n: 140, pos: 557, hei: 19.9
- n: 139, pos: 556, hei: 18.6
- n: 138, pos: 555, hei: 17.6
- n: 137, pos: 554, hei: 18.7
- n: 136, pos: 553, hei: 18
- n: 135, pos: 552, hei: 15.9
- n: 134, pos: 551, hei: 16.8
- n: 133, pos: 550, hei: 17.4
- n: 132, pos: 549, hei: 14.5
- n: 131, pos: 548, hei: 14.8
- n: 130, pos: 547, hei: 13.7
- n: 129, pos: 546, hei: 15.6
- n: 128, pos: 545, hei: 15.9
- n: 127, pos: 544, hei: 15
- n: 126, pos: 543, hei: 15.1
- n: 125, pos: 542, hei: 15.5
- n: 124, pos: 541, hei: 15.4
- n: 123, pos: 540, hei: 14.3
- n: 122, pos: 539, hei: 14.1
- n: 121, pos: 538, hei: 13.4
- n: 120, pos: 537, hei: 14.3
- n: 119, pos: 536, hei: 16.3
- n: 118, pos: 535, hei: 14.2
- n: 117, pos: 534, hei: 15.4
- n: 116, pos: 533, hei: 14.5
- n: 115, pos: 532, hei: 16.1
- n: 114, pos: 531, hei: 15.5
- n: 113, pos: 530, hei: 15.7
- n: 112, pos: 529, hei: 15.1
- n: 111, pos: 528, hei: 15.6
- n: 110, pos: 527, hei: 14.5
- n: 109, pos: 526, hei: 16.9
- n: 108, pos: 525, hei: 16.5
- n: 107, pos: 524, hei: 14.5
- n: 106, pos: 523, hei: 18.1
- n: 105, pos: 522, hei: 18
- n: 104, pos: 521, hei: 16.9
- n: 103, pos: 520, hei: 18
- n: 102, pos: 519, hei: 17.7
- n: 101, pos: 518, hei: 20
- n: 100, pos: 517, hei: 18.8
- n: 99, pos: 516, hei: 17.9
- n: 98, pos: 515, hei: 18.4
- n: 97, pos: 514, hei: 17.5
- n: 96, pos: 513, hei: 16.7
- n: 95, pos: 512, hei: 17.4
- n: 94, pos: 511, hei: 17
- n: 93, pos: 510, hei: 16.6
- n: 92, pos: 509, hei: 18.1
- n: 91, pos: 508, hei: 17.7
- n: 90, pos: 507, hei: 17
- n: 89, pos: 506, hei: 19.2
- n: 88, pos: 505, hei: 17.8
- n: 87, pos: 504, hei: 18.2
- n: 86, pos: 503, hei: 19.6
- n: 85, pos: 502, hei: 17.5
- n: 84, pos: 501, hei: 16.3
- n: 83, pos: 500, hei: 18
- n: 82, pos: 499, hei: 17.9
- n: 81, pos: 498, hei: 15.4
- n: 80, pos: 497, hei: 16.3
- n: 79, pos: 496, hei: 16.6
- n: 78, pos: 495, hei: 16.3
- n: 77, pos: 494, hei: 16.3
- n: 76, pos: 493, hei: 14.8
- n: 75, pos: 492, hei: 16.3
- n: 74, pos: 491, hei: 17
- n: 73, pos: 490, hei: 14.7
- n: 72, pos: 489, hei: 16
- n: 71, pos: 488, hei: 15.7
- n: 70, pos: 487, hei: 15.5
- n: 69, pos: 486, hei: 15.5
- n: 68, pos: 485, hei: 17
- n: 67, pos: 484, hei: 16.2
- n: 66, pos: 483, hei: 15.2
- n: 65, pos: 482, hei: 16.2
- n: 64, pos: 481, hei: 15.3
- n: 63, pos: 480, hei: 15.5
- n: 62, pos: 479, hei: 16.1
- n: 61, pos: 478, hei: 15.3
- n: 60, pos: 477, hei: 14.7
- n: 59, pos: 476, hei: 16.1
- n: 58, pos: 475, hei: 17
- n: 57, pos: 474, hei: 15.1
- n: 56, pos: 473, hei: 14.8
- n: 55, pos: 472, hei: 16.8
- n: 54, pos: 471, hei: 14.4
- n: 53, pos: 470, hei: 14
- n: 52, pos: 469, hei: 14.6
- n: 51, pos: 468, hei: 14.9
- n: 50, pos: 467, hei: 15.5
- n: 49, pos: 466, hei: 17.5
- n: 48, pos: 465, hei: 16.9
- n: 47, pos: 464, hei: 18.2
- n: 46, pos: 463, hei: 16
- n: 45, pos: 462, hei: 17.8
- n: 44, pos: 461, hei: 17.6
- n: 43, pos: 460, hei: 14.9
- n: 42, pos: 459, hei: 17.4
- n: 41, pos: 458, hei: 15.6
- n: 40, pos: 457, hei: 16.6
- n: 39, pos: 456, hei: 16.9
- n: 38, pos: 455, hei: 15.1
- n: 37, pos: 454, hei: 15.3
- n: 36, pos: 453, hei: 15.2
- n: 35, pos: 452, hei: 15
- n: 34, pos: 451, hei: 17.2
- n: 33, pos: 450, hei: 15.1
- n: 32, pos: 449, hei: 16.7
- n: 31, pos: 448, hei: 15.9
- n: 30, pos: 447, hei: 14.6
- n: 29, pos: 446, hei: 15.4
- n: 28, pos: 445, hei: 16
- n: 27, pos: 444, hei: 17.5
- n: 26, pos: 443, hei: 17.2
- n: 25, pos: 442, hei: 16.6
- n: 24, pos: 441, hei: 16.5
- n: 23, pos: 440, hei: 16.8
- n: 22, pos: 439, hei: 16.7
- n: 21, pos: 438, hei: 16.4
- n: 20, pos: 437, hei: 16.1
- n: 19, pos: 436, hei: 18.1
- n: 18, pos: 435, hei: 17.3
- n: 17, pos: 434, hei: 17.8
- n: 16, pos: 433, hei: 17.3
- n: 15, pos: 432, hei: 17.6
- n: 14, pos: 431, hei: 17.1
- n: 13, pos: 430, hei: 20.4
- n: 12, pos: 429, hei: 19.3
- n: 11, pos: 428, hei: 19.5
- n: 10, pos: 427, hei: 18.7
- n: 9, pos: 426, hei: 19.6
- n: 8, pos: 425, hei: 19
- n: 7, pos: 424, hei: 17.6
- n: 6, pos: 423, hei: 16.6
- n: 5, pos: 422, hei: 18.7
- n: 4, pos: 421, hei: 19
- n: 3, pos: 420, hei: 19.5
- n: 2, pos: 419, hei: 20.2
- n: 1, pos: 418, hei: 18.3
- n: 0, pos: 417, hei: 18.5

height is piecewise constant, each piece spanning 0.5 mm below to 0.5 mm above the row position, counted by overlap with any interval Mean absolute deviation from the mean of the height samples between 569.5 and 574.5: 0.59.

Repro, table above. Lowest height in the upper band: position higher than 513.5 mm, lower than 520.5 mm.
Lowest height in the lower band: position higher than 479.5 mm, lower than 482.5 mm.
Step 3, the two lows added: 32.8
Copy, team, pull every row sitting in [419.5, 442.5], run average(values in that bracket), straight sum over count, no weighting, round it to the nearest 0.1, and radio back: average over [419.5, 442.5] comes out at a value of 17.9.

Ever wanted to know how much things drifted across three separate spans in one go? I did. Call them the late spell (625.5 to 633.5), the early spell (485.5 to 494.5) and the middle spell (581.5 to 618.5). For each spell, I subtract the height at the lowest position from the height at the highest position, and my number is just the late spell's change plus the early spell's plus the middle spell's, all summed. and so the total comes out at -2.2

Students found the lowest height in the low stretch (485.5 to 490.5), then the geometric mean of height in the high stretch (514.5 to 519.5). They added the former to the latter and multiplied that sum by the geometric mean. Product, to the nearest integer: 616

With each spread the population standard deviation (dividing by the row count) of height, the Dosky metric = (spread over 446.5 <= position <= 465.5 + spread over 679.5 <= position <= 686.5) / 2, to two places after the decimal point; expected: 0.93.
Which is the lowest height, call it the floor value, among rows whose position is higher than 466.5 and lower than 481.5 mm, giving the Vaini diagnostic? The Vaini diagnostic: 14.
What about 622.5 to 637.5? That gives 13.5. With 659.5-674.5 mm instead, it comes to 15.2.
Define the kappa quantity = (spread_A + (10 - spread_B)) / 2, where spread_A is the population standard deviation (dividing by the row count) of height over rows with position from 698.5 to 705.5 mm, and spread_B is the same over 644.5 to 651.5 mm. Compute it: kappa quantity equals 4.99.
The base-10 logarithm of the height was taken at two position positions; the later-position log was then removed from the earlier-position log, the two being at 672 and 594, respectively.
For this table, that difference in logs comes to -0.052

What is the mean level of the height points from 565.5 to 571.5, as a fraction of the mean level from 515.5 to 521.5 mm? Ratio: 0.96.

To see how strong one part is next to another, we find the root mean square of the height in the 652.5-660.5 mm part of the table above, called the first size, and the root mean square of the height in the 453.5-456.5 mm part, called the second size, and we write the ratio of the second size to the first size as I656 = 1.05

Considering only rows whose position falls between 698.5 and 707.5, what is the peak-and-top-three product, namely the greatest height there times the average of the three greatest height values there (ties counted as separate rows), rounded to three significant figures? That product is 270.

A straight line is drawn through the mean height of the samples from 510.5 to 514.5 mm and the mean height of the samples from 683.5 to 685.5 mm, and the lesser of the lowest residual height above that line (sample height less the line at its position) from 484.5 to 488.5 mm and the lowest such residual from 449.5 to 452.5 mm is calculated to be -1.8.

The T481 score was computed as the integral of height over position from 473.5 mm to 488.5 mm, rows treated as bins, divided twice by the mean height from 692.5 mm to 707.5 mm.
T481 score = 1.00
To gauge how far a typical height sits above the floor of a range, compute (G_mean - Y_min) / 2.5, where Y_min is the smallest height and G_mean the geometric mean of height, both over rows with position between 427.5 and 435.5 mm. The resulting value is 0.46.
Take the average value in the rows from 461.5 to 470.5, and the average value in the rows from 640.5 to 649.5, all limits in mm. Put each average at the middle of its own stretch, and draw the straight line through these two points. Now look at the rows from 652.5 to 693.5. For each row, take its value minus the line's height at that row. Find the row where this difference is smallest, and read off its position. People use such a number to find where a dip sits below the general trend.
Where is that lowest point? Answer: 656 mm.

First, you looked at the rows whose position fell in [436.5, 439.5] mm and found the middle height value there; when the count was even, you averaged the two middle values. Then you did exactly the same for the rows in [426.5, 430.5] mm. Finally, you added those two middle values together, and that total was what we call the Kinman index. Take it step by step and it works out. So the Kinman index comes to 35.8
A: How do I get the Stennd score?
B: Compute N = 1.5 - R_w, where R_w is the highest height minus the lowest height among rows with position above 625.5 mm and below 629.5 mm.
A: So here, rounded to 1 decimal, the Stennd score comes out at 1.3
